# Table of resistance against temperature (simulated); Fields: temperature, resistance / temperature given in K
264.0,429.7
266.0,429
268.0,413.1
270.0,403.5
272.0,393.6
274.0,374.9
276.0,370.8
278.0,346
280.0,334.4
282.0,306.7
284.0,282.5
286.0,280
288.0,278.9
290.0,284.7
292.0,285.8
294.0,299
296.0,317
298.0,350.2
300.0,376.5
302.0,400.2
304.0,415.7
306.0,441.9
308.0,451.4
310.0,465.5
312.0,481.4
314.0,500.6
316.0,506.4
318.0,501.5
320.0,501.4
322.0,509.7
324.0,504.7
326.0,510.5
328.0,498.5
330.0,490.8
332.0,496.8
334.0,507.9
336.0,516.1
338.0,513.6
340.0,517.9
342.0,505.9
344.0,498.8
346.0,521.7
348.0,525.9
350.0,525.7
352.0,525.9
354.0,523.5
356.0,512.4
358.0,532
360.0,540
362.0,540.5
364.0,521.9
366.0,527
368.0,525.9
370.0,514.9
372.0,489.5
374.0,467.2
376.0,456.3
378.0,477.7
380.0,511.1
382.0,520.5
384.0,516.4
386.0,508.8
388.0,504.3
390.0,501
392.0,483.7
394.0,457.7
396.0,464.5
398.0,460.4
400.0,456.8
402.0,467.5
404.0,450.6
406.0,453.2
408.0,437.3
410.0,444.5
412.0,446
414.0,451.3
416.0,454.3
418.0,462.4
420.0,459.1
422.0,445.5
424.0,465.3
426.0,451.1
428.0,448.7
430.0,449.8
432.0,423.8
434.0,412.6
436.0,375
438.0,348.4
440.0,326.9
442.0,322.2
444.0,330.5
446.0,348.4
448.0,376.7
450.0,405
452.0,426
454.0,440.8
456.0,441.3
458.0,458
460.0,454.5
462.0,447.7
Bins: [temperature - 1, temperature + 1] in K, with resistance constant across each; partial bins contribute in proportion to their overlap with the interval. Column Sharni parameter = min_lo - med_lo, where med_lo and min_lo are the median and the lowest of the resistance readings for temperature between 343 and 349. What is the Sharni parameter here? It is -23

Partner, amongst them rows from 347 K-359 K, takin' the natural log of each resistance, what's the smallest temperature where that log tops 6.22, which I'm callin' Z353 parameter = 348.0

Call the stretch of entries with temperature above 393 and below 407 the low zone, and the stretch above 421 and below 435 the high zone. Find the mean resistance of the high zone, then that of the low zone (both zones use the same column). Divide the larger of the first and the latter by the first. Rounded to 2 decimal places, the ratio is 1.04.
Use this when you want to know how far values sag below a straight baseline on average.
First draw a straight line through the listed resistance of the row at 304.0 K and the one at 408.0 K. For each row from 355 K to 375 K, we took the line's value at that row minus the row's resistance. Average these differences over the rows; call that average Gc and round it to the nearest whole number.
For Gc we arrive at -89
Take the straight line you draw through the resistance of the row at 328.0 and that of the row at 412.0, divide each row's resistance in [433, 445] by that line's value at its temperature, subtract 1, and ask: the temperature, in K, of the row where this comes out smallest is 442.0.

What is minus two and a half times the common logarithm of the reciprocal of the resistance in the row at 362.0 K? 6.83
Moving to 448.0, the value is 6.44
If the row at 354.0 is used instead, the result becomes 6.80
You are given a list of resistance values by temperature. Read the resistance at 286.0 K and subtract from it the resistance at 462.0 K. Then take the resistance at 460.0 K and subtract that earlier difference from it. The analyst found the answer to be 622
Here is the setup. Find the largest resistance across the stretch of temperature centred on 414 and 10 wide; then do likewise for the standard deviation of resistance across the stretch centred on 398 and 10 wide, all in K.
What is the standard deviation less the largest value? -458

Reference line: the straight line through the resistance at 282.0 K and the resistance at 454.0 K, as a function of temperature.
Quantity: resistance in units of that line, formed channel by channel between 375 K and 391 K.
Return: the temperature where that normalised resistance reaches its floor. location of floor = 376.0 K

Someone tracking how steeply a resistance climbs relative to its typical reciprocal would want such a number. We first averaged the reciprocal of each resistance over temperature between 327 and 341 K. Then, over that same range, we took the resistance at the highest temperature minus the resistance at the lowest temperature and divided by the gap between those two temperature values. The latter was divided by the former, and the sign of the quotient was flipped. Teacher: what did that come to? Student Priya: -818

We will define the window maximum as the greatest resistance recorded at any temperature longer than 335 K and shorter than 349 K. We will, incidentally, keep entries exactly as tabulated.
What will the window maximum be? 525.9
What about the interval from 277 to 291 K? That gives 346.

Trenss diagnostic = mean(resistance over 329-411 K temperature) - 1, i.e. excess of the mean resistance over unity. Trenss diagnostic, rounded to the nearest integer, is 497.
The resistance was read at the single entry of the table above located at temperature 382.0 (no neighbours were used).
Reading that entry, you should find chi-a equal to 520.5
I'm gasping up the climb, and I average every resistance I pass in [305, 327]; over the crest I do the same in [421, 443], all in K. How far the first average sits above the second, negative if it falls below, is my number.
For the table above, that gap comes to 82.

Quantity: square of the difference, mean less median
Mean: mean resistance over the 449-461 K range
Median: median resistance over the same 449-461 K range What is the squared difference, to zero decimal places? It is 12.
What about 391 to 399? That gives 17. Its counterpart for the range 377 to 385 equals 54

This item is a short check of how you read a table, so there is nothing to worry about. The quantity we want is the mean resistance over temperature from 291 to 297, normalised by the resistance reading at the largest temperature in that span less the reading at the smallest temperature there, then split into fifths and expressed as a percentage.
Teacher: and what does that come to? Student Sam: 193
